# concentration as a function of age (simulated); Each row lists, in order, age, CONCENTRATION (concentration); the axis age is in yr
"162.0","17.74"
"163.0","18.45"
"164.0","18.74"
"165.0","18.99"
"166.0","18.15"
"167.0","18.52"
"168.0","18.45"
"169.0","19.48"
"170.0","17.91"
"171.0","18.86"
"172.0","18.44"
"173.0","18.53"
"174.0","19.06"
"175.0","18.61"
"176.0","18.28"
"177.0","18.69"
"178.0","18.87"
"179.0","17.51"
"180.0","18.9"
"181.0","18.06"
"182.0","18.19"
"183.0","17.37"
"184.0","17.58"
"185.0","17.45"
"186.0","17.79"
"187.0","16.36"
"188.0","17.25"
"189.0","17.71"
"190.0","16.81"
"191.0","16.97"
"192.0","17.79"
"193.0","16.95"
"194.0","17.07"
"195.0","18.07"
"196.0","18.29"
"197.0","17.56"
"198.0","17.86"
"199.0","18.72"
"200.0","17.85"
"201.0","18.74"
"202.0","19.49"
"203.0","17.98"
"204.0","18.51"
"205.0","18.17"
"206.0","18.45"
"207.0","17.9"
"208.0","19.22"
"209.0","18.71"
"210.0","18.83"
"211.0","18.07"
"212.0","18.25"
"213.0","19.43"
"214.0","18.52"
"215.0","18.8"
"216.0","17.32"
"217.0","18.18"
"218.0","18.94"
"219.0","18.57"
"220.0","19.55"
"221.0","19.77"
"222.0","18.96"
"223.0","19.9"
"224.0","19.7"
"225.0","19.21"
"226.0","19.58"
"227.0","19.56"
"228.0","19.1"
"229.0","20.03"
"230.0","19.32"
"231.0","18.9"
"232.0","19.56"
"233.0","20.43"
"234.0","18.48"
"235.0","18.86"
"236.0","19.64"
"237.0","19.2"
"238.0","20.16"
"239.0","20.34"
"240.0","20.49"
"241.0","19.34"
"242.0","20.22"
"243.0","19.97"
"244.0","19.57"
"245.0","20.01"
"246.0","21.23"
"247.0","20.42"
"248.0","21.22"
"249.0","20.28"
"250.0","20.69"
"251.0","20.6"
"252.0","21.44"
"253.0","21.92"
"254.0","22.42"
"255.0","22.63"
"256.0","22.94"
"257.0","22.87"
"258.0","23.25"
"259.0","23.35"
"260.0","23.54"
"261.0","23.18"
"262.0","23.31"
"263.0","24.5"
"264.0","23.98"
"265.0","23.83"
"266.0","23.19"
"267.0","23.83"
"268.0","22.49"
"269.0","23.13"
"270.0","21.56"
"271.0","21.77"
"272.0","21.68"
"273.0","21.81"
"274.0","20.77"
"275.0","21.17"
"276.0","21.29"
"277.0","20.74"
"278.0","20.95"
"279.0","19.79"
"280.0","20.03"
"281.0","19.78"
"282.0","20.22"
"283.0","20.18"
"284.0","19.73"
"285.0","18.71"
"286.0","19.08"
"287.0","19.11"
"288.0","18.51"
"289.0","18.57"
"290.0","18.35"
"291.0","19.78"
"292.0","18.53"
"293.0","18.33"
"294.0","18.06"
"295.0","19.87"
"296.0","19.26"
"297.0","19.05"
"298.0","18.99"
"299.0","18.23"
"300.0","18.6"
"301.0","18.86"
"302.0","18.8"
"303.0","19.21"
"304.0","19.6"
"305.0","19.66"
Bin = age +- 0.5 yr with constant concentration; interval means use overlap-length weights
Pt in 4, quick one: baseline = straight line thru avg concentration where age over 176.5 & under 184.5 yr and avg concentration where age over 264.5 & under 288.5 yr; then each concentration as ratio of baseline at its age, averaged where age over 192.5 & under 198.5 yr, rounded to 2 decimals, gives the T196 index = 0.95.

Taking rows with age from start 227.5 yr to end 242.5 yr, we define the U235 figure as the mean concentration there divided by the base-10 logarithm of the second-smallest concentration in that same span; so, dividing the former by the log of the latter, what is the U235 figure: 15.4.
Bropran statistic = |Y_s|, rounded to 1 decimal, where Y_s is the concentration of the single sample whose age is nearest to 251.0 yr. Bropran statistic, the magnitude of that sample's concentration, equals 20.6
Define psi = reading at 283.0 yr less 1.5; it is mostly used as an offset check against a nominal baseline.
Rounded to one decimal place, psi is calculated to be 18.7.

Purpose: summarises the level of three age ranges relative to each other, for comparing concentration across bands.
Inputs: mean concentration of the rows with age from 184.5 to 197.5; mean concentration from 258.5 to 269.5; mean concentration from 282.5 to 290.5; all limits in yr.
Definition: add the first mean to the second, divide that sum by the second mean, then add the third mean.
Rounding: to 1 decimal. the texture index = 20.8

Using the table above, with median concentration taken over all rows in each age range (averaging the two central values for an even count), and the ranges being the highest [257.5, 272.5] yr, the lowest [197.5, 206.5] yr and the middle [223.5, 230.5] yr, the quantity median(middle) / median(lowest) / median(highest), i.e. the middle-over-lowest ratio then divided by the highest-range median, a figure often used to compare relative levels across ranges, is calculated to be 0.046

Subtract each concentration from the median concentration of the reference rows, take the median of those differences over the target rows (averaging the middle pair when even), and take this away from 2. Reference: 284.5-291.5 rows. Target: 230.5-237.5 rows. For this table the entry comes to 2.5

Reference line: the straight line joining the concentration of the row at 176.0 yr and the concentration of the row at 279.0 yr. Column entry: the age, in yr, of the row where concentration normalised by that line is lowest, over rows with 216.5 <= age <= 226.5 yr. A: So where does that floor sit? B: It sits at 217.0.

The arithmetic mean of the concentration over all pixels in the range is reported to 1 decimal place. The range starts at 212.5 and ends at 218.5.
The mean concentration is 18.5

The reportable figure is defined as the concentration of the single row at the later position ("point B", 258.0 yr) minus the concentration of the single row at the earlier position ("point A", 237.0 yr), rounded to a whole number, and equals 4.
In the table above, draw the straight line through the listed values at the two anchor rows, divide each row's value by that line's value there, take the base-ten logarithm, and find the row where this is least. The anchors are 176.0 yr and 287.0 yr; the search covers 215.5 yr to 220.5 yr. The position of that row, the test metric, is 216.0 yr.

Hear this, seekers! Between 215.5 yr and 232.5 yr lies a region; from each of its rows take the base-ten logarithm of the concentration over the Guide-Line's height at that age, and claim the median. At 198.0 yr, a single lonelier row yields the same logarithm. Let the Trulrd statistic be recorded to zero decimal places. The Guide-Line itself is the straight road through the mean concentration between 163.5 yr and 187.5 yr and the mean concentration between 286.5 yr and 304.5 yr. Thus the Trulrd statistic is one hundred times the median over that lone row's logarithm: -138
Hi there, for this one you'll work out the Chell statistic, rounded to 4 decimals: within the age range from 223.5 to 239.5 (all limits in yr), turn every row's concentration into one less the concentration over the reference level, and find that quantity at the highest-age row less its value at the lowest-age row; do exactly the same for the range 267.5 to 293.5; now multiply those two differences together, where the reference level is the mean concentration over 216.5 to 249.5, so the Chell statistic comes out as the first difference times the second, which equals -0.0069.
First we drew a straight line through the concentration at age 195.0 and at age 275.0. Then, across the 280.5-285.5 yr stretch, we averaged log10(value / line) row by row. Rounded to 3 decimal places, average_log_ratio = -0.037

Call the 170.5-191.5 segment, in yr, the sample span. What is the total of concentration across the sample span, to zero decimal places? 377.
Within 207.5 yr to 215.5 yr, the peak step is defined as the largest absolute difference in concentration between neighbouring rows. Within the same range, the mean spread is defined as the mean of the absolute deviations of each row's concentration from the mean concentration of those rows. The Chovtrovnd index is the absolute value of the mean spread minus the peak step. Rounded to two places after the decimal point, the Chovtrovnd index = 0.84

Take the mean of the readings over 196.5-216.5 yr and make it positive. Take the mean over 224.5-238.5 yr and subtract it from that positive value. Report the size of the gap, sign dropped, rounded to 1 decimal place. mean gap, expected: 1.0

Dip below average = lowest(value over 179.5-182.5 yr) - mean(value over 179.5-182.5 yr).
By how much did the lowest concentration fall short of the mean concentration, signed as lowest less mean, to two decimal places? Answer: -0.32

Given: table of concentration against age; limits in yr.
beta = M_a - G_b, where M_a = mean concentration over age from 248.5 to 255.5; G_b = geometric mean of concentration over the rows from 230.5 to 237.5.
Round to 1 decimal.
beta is 2.1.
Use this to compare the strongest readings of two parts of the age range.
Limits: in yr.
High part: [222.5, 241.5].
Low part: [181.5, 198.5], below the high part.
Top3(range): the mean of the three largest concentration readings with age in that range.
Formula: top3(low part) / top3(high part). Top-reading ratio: 0.89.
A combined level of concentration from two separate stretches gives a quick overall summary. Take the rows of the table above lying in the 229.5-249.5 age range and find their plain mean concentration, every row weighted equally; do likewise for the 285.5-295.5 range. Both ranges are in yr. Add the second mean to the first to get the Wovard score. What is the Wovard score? 38.7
